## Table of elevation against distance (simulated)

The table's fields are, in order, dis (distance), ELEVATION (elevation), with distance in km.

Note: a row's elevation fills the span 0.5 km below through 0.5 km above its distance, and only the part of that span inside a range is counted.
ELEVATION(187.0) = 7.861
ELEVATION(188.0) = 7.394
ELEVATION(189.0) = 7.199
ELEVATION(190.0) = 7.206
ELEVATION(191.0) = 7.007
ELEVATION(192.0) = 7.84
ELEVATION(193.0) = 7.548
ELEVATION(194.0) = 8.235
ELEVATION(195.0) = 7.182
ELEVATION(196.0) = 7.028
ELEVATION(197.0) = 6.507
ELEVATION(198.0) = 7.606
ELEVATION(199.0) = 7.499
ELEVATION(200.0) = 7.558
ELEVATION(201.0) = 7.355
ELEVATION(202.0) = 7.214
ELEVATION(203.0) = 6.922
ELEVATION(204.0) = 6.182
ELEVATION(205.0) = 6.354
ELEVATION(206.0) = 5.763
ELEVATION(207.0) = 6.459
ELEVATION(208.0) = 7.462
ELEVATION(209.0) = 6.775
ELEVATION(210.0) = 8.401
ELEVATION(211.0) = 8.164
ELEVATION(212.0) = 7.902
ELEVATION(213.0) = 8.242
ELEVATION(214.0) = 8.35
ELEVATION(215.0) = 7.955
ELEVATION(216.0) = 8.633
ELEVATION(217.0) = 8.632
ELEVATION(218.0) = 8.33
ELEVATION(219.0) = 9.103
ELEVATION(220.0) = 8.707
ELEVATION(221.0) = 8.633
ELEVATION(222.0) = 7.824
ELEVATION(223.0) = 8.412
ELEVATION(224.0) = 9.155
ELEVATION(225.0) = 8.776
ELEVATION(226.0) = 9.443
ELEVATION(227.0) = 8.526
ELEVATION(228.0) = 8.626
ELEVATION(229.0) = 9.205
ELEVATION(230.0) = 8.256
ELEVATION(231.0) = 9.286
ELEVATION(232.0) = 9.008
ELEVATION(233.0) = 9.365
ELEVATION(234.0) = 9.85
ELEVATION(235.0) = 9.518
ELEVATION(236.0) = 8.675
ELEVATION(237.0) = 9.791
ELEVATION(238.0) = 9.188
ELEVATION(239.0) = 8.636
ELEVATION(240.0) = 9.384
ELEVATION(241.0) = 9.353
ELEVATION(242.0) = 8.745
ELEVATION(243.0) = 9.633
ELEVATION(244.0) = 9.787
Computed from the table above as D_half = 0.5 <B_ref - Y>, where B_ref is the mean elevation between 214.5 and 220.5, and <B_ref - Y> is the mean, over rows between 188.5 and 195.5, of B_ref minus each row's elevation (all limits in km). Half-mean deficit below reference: 0.55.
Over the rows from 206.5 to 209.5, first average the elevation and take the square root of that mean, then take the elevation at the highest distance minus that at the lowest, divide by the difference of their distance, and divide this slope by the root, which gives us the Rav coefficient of 0.06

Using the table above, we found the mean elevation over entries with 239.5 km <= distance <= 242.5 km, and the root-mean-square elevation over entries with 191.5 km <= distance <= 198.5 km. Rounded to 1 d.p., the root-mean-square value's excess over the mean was -1.7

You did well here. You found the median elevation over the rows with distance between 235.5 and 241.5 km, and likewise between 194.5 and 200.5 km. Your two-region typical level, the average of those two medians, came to 8.31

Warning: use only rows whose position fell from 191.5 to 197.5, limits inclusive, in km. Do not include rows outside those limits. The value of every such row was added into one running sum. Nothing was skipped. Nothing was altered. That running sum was 44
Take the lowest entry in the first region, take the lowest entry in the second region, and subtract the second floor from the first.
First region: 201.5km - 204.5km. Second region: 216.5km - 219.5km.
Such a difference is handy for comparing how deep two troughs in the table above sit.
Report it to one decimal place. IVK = -2.1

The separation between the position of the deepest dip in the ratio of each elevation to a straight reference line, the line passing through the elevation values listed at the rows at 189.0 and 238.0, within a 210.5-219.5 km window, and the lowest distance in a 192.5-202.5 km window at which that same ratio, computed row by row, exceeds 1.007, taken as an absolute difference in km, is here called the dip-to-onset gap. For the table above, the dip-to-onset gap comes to 22 km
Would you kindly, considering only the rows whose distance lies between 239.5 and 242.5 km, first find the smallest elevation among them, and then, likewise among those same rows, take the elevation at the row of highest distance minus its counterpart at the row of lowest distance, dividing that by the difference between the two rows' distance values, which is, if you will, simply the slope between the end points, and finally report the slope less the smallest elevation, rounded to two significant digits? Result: -9.1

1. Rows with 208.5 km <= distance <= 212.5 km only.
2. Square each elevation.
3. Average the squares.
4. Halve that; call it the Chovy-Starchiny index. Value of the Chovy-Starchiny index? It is 31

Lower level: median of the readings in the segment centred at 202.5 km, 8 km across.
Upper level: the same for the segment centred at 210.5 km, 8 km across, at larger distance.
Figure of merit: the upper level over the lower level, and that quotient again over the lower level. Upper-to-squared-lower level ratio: 0.16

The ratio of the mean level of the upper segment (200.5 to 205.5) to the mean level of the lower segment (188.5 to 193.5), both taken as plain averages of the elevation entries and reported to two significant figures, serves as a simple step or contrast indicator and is 0.92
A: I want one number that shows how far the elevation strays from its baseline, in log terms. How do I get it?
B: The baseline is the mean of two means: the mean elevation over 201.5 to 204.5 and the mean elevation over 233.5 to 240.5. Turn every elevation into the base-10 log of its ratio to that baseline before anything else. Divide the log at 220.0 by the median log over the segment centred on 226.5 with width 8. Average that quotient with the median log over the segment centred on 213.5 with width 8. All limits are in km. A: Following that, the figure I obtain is 0.512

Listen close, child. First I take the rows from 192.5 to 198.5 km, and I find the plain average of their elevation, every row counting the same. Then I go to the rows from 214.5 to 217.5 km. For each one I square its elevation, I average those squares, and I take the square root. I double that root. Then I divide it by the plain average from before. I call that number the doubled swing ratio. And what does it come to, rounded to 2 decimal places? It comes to 2.29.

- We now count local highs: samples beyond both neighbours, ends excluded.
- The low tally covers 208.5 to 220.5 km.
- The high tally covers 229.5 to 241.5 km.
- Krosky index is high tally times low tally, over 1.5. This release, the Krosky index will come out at 10.7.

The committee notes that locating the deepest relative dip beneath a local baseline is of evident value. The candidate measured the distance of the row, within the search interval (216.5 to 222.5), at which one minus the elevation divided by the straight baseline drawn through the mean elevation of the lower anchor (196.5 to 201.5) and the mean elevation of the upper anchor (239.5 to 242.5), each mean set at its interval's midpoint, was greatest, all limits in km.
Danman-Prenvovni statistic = 222.0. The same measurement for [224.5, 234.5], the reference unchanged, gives 230.0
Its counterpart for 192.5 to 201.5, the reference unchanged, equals 197.0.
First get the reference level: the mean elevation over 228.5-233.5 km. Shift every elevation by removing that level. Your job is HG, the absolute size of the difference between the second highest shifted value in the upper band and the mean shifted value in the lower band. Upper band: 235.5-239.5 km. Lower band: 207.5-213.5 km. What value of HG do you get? 1.4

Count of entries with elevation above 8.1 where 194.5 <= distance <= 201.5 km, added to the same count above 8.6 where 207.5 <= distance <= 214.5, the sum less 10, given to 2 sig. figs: -10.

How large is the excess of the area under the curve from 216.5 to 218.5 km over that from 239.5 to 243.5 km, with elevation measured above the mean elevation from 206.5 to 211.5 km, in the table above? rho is -5.2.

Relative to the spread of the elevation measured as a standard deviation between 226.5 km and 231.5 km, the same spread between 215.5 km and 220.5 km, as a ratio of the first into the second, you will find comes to 0.62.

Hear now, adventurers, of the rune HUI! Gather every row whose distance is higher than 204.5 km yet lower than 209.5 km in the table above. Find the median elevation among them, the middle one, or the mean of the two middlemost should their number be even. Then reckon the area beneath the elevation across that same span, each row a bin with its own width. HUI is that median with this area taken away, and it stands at -26.4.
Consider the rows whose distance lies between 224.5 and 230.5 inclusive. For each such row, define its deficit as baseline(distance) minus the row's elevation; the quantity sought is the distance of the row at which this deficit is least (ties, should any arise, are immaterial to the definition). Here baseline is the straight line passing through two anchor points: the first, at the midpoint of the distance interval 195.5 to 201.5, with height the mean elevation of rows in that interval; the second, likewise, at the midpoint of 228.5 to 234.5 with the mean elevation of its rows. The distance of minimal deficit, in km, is 226.0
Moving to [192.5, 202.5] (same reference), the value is 194.0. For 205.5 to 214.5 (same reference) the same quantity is 210.0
